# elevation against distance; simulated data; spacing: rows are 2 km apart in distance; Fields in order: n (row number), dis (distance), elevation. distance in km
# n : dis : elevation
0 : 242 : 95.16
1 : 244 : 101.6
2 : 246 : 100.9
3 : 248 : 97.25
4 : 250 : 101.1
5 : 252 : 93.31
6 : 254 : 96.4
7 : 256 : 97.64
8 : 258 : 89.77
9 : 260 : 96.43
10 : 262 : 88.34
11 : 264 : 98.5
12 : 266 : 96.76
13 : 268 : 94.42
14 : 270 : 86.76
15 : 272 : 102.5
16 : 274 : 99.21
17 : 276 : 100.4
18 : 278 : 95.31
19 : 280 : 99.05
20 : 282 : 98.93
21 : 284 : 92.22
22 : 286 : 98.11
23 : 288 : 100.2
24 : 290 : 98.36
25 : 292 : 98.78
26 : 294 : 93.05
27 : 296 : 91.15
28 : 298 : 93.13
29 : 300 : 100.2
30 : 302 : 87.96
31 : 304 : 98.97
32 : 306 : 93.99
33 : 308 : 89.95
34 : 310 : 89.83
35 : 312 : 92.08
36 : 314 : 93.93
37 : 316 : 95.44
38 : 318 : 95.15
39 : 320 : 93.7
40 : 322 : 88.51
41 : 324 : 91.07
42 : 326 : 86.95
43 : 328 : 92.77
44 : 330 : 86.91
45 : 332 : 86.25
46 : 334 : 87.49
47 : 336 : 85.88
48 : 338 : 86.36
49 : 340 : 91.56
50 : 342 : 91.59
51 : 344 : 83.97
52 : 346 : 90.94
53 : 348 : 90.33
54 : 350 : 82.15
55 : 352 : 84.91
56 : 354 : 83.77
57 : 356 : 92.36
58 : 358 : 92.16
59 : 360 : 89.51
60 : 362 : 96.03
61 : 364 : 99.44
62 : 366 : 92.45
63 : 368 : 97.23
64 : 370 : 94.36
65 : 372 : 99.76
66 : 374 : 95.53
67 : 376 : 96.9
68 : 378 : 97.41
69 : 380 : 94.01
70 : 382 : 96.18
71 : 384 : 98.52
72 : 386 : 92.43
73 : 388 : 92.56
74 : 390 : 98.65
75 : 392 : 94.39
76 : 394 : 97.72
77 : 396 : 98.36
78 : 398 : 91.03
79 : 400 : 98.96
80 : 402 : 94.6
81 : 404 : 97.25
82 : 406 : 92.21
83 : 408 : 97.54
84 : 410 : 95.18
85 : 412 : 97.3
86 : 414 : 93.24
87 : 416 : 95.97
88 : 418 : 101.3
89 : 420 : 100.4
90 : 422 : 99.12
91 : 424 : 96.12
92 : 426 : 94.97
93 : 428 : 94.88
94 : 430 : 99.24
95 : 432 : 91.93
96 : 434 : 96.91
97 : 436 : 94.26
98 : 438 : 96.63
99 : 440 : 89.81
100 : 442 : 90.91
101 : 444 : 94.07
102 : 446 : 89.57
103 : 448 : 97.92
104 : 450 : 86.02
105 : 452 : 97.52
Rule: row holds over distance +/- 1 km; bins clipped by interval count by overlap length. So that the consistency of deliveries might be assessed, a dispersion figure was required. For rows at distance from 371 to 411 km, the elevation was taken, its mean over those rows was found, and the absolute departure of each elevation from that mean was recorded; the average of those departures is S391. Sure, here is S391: 2.2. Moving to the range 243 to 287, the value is 3.3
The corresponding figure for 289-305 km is 3.9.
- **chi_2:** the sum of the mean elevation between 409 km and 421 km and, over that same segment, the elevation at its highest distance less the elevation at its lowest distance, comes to 102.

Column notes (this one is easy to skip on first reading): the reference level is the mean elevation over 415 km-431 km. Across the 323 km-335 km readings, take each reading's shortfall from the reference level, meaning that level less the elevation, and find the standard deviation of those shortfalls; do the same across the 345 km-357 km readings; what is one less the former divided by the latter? 0.38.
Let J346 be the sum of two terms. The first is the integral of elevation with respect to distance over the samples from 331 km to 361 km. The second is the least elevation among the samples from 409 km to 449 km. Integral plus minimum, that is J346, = 2728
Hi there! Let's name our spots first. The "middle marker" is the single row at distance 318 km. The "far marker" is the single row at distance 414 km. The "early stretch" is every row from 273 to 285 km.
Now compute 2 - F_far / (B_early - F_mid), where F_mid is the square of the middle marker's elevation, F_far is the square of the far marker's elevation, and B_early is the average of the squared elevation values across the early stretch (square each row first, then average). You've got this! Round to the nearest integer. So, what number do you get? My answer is -17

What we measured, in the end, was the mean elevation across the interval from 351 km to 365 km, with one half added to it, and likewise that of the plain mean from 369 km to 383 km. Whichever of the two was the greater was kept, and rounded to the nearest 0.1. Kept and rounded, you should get 96.3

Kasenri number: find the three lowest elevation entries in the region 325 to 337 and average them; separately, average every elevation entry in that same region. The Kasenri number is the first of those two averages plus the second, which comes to 174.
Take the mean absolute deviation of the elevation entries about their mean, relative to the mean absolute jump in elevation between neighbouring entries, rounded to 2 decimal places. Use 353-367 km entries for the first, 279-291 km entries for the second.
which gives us 0.97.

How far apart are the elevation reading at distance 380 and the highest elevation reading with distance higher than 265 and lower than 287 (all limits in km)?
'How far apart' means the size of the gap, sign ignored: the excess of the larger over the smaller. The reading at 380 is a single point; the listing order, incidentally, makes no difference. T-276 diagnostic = 8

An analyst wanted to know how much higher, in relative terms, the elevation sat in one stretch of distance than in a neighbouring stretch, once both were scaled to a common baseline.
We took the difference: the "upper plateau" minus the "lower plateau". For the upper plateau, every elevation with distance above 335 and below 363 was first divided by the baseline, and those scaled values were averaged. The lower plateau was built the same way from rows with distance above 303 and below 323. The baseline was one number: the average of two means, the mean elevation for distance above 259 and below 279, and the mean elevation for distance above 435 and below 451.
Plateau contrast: -0.048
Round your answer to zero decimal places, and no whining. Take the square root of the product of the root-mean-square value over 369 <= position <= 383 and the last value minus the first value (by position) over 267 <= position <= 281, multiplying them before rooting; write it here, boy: 21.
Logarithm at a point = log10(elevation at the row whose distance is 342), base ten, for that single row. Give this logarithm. 1.96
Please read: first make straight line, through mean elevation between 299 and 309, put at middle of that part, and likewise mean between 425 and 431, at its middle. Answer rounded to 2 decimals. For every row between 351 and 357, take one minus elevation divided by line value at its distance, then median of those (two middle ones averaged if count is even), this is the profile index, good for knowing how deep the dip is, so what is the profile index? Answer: 0.11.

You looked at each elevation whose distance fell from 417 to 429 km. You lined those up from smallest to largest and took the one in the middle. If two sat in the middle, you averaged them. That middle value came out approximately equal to 98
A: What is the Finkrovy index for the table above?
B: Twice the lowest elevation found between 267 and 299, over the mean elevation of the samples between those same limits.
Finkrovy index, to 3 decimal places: 1.801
